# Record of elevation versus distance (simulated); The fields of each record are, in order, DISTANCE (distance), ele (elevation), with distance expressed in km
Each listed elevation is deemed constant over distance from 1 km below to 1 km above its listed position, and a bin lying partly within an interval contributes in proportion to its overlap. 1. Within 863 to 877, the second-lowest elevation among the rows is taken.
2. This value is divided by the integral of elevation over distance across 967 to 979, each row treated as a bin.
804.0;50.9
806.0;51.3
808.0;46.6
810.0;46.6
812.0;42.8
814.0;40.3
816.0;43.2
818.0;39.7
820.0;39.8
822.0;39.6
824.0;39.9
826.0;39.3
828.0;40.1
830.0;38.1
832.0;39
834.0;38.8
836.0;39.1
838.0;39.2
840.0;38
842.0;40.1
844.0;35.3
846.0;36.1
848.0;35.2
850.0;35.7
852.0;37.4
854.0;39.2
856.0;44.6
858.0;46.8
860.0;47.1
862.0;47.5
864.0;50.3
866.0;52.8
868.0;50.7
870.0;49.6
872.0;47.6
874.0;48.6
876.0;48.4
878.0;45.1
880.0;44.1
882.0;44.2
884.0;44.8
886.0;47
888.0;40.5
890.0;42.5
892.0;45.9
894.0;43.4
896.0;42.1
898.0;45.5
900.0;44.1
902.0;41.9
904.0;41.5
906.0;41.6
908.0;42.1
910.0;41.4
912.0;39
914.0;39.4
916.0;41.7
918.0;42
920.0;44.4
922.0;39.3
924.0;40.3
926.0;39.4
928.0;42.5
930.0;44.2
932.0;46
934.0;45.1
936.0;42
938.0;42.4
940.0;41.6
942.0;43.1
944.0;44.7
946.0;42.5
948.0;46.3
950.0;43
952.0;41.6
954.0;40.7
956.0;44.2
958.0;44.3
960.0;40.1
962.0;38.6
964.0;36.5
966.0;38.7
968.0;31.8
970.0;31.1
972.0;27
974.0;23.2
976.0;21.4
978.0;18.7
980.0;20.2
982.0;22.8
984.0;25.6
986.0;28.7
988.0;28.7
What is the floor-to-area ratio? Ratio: 0.16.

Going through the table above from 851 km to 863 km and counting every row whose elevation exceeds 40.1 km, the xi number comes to 4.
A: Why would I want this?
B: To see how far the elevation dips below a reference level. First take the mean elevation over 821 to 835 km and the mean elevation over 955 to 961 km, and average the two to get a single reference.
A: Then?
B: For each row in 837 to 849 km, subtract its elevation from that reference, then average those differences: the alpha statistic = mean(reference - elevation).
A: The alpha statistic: 3.7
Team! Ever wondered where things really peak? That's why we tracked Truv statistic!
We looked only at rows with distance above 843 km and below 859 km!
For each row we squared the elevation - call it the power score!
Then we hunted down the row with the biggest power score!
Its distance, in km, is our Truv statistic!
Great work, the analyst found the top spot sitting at 858.0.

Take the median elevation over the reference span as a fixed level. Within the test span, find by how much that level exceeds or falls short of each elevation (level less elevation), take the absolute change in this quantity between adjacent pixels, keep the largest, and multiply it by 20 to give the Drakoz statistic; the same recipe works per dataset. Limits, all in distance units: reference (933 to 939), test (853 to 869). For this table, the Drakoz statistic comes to 108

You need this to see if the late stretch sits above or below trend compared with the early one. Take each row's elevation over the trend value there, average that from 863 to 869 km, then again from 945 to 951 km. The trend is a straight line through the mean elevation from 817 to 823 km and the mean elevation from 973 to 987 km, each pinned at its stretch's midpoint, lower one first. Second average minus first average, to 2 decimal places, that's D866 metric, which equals 0.20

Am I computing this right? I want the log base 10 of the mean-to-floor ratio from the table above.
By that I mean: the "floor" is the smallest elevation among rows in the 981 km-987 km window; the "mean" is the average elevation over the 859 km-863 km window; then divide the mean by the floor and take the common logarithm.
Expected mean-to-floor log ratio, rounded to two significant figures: 0.32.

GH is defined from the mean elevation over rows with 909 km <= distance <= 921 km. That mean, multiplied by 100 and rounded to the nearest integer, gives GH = 4132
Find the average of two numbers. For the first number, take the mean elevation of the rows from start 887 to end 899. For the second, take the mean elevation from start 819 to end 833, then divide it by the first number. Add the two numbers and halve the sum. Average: 22.1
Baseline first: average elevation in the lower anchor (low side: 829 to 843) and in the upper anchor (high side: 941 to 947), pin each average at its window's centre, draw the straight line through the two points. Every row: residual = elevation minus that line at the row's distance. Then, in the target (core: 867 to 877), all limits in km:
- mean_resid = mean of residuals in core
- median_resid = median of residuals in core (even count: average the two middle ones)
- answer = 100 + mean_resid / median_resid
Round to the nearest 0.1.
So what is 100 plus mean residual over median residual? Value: 101.1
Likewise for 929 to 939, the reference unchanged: 100.7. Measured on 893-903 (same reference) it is 100.9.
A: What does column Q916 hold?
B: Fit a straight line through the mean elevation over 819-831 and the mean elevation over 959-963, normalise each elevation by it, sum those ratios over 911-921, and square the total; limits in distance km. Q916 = 27.5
